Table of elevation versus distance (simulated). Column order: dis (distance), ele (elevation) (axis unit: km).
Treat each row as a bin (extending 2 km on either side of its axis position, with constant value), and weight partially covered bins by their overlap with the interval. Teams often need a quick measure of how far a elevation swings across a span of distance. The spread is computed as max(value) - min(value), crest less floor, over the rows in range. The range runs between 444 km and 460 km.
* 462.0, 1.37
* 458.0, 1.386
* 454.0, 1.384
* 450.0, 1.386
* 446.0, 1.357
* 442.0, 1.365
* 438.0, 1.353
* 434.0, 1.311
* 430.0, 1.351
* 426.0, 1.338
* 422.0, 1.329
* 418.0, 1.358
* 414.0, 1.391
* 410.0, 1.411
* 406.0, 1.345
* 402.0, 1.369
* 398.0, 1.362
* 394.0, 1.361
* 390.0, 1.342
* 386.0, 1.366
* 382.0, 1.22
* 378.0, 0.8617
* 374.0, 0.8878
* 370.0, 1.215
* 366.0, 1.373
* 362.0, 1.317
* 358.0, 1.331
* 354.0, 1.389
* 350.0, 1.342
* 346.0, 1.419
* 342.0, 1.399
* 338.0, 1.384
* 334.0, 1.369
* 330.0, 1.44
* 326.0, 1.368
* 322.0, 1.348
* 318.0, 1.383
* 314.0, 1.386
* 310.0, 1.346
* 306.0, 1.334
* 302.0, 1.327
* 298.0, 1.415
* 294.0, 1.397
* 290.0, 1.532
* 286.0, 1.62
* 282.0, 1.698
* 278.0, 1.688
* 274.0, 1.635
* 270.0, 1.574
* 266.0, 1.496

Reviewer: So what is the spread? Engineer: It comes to 0.03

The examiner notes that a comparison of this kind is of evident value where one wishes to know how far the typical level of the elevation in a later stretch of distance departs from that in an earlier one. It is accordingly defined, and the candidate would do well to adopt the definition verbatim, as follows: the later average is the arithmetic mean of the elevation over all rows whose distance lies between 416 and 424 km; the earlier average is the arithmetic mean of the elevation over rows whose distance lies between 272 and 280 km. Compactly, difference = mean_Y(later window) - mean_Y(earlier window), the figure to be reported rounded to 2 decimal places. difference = -0.32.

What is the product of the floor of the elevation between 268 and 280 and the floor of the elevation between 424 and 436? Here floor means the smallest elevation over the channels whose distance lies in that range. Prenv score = 2.06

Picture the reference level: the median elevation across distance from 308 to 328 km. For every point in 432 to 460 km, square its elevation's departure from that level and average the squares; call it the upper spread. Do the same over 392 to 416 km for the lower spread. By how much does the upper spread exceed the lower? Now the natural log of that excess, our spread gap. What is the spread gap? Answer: -8.8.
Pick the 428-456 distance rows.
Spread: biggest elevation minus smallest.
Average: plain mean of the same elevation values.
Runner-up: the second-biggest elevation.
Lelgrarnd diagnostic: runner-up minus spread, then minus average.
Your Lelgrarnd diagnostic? -0.049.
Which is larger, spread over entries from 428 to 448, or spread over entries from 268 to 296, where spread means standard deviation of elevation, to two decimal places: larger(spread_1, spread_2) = 0.10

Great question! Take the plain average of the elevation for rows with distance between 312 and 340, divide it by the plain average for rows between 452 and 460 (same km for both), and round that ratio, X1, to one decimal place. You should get 1.0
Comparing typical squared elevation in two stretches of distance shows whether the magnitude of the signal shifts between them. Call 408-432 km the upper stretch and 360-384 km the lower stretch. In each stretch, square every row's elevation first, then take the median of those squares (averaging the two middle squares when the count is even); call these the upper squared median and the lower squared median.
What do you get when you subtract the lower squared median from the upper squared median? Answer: 0.35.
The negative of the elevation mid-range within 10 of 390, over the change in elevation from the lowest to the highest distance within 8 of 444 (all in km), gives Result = -39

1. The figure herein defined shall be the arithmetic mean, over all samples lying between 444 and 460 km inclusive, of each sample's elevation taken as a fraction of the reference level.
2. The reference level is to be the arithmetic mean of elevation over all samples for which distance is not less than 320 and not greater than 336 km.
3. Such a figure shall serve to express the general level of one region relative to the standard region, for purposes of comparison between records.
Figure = 1.00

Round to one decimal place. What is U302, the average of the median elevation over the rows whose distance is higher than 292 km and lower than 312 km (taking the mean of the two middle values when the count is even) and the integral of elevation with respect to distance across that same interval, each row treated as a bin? 14.3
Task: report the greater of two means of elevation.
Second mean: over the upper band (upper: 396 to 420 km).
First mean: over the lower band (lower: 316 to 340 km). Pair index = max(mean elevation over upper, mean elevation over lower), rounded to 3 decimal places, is 1.382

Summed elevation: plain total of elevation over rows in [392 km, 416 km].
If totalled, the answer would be 8.24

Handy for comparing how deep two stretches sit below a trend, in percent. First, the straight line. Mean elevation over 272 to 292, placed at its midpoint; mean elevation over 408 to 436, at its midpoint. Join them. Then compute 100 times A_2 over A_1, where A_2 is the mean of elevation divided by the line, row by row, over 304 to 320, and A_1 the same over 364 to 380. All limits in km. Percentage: 116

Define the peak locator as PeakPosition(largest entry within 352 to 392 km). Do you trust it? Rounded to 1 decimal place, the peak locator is 354.0 km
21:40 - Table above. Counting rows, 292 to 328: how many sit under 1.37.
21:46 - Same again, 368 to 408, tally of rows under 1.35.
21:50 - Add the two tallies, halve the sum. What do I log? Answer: 5.5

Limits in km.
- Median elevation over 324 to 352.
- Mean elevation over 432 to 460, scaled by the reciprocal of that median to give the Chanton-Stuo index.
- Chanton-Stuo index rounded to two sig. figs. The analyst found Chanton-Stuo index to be 0.98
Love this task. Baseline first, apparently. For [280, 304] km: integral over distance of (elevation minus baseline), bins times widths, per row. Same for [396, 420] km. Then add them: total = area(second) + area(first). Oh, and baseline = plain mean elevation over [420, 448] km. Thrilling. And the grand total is 4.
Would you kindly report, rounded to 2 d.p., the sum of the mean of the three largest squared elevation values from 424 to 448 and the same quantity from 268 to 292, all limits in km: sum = 4.65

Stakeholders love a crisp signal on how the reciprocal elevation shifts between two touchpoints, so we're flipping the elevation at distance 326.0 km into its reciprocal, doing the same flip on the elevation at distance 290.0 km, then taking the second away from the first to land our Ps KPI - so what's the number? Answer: 0.08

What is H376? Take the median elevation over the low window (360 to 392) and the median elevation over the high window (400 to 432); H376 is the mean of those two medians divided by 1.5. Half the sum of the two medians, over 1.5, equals 0.874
